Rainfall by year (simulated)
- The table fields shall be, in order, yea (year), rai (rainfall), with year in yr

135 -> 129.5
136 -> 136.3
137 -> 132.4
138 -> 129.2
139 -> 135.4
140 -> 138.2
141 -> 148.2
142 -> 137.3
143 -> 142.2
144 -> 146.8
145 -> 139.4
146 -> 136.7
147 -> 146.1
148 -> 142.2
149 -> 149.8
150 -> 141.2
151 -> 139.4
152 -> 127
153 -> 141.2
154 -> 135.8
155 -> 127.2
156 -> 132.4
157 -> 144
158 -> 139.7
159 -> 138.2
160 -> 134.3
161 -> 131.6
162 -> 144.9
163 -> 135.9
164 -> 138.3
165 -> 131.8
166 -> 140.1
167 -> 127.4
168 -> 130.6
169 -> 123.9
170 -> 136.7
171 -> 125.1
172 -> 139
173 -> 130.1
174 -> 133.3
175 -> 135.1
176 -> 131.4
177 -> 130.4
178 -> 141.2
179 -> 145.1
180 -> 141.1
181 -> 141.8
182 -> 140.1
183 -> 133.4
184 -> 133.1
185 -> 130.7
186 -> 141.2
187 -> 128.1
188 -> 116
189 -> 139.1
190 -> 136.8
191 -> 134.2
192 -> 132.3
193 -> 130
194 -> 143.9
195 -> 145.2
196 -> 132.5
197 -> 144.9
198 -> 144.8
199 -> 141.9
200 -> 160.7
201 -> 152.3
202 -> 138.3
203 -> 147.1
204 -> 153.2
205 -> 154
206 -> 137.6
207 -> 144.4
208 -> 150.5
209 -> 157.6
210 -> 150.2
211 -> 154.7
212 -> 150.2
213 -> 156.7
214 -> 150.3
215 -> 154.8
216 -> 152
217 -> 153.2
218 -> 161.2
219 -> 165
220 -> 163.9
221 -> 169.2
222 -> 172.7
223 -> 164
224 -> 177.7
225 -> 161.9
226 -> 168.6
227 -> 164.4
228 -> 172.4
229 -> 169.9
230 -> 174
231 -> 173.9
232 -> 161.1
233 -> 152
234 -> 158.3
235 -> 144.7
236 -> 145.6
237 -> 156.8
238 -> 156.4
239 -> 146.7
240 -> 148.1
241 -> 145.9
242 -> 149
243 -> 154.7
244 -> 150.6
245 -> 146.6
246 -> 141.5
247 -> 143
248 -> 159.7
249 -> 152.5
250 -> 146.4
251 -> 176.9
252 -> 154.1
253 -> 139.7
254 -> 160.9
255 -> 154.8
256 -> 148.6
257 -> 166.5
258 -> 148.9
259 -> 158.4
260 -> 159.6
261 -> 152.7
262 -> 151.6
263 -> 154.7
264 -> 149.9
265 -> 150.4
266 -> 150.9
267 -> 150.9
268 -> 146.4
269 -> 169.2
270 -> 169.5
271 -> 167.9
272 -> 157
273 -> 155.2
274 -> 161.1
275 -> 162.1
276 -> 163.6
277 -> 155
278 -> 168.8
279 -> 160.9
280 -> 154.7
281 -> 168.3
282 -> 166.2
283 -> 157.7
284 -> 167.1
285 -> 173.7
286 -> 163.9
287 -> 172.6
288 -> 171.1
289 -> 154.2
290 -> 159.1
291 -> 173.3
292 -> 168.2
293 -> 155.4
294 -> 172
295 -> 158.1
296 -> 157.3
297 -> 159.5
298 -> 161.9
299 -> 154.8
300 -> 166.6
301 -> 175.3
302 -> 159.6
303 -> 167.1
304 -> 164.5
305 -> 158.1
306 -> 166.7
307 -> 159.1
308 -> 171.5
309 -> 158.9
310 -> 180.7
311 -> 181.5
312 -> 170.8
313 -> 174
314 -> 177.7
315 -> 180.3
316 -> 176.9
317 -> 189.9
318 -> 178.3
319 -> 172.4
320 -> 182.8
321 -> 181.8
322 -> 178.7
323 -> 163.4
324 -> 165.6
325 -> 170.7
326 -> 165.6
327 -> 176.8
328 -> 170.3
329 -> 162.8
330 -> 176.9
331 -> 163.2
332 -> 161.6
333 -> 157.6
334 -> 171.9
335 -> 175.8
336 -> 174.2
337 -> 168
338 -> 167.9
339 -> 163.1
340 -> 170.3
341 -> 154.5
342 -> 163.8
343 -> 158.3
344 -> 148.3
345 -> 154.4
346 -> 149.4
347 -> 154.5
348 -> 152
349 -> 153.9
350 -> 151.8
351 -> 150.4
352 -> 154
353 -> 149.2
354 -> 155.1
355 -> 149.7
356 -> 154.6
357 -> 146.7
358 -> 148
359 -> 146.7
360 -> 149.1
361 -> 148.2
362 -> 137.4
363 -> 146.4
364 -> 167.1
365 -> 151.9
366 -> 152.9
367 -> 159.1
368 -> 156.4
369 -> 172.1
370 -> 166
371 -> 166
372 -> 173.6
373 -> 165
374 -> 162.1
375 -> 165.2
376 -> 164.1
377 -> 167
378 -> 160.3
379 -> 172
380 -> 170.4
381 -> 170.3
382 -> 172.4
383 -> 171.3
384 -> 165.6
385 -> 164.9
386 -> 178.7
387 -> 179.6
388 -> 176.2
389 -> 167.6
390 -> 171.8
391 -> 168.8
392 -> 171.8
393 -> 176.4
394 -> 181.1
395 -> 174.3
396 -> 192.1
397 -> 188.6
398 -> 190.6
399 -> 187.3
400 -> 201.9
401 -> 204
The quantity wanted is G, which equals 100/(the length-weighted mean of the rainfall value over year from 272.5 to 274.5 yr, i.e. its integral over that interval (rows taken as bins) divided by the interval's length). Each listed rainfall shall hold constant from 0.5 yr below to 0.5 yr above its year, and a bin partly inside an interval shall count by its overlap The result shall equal 0.632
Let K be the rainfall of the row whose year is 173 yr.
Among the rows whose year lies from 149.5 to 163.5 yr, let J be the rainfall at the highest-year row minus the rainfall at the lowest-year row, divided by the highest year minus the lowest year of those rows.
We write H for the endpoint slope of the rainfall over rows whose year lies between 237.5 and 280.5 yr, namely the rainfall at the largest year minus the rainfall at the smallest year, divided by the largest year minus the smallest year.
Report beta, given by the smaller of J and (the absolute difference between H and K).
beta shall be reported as -0.4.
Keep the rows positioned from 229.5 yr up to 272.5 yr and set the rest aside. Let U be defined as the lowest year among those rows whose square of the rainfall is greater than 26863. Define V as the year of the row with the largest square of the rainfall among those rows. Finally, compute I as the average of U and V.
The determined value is 240.5 yr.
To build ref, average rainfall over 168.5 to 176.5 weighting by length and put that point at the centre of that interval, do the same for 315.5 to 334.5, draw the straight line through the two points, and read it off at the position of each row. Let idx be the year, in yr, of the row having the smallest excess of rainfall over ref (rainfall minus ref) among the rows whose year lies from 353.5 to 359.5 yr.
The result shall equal 359 yr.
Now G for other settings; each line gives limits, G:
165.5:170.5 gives 0.759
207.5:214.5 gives 0.654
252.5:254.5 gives 0.665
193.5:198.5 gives 0.703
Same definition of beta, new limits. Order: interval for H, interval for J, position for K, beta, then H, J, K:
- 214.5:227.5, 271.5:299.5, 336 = -0.1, 0.8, -0.1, 174.2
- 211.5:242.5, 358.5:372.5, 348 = 2.1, 0.0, 2.1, 152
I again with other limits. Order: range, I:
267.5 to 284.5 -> 269.5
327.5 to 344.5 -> 329.0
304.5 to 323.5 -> 311.5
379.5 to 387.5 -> 383.5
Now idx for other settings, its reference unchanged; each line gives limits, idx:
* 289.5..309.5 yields 299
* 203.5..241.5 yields 241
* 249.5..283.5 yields 253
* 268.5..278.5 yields 277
